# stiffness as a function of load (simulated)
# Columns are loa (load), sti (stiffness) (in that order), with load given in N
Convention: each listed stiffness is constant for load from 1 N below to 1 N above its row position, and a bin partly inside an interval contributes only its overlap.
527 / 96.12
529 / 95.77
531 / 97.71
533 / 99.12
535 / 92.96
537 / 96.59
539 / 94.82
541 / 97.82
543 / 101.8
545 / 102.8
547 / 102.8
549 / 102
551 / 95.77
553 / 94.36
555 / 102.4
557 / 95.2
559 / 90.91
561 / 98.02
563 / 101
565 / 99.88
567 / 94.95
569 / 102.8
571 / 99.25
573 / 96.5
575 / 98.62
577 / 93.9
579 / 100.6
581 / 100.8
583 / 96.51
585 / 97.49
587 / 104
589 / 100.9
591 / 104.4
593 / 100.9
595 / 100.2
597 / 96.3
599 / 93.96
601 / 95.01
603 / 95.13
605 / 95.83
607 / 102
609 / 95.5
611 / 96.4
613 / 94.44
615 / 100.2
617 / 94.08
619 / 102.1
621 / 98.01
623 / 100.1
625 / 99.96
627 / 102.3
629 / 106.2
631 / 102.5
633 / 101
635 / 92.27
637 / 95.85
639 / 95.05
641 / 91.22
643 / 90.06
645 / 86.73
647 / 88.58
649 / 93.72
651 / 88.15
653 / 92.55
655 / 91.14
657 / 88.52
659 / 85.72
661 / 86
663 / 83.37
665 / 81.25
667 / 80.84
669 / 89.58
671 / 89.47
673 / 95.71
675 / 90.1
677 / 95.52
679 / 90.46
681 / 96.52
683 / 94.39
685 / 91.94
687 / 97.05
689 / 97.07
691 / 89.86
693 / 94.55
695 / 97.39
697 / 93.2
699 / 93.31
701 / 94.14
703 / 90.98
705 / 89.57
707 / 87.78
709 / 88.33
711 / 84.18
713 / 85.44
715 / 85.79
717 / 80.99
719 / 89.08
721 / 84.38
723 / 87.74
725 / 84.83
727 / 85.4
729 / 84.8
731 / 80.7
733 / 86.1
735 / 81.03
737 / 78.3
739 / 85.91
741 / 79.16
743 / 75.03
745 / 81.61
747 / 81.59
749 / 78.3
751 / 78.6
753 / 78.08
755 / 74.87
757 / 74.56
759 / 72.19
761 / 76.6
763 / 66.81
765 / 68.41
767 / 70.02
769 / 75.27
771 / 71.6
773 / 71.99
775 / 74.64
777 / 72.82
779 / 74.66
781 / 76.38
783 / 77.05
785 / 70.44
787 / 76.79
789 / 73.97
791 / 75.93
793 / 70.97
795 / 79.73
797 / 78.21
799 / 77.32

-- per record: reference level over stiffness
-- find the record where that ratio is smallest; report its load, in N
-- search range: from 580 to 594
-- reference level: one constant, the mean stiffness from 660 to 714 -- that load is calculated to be 591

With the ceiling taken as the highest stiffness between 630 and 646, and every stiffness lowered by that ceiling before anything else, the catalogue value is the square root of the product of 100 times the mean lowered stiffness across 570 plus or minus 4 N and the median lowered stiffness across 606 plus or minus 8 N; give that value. 54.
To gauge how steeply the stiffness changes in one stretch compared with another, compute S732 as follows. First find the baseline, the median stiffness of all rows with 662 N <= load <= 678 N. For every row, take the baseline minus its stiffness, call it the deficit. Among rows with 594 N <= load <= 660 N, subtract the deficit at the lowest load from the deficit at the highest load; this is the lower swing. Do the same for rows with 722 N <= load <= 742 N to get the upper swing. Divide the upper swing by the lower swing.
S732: 0.6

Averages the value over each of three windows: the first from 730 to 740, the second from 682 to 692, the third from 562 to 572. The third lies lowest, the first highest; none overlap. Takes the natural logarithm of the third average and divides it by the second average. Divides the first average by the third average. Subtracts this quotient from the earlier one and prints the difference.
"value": -0.78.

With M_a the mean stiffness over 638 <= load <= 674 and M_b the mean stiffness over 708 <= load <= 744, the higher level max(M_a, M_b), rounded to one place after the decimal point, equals 88.8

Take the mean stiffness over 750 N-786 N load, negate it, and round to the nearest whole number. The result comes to -74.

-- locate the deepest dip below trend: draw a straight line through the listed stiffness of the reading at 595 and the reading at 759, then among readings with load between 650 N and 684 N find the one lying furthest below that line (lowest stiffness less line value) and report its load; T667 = 667 N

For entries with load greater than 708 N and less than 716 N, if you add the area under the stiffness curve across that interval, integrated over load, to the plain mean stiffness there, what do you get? 773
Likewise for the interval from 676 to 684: 848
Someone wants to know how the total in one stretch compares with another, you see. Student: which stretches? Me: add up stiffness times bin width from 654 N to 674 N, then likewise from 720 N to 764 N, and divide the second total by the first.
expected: 2.0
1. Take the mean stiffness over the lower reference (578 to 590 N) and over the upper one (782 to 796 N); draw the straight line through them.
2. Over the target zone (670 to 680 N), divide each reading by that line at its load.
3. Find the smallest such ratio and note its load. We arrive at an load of 671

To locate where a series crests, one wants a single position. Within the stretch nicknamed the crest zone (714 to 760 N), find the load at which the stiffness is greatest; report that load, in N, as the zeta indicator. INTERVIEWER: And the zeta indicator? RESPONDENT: 719 N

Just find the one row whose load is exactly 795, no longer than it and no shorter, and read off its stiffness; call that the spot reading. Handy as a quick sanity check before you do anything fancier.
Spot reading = 79.73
